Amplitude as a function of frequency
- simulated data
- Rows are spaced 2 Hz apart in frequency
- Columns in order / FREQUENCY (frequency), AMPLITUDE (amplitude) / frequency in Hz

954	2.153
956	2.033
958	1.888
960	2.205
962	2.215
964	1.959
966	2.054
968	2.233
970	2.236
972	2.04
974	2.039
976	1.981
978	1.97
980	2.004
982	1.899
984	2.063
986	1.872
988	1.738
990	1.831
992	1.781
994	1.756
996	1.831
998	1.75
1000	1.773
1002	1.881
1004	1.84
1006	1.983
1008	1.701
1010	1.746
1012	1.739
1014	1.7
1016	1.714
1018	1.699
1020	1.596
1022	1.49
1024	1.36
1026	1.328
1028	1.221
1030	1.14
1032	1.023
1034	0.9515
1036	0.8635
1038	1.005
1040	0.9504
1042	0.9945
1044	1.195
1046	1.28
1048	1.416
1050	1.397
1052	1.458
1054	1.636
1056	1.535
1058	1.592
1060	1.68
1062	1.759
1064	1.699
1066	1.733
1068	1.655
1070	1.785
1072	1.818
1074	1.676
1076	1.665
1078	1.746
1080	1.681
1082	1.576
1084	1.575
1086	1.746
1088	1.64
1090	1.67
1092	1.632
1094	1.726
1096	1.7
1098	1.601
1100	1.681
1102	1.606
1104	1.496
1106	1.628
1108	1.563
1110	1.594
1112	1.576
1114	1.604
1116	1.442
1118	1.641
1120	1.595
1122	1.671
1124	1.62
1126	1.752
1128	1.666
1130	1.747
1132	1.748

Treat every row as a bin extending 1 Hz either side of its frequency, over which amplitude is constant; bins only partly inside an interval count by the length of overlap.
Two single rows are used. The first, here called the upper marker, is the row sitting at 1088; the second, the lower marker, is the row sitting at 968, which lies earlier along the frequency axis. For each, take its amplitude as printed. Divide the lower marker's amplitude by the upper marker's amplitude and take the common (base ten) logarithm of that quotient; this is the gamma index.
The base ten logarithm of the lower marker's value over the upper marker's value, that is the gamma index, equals 0.13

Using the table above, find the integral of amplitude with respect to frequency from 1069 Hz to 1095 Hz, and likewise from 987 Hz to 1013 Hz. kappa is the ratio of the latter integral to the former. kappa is 1.06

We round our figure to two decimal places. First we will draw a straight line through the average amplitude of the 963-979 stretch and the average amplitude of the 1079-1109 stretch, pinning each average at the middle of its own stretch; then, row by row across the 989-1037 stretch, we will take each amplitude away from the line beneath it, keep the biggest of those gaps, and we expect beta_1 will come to 0.97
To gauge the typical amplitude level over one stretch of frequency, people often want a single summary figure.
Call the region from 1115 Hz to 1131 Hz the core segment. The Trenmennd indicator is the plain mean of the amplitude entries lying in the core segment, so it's 1.6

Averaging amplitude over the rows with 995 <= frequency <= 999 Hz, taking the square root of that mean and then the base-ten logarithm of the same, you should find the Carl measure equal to 0.13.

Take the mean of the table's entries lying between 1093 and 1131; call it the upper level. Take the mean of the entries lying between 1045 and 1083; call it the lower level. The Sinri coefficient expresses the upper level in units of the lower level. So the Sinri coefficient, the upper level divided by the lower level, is 1.0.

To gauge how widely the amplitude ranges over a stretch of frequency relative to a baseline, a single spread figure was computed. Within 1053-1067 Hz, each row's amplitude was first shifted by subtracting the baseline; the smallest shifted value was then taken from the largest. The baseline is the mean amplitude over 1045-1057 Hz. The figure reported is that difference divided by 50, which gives 0.0045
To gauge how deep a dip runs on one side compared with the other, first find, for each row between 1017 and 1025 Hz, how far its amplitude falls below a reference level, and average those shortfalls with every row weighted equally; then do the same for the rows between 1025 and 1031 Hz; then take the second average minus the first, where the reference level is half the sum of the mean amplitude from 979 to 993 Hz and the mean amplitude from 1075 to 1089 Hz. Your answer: 0.3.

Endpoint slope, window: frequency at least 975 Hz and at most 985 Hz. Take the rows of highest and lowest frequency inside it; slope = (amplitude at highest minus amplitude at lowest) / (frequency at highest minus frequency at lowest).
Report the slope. 0.010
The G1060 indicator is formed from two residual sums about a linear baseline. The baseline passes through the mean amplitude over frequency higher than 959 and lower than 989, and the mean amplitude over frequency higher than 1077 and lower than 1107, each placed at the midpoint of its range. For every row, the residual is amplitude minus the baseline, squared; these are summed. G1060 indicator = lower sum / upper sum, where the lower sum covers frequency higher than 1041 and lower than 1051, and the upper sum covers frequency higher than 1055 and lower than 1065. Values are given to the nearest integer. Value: 18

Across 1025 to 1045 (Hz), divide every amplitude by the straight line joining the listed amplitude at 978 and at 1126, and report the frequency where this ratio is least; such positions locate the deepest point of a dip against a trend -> 1036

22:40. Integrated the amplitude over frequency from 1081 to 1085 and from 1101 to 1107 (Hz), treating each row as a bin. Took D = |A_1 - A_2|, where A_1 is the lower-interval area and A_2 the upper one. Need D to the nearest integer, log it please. 3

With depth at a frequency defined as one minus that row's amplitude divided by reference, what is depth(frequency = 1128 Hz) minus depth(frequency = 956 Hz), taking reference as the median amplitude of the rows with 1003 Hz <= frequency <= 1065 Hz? 0.25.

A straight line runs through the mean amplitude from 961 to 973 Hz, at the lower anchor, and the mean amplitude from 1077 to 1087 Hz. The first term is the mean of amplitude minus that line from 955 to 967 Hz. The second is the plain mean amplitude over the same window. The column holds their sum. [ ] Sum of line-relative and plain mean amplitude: 1.97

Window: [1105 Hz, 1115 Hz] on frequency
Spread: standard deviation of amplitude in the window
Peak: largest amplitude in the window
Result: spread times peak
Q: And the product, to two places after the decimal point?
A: 0.04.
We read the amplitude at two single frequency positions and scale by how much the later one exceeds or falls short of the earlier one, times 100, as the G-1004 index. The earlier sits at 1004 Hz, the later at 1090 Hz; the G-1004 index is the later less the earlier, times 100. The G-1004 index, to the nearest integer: -17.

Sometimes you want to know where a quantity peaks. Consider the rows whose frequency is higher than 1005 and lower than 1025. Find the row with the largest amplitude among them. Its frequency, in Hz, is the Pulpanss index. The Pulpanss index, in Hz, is 1006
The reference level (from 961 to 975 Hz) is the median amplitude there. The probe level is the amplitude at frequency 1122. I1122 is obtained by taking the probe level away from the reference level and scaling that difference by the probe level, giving 0.23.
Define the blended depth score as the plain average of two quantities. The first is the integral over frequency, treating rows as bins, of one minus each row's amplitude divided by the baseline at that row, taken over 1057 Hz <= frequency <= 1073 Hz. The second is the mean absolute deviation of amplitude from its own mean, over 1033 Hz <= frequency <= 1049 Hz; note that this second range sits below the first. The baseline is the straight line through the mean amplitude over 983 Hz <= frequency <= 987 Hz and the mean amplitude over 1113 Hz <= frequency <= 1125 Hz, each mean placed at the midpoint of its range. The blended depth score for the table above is 0.22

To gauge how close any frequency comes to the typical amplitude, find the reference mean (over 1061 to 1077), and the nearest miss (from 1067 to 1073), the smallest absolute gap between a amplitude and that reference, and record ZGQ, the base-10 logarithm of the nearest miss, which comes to -1.21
